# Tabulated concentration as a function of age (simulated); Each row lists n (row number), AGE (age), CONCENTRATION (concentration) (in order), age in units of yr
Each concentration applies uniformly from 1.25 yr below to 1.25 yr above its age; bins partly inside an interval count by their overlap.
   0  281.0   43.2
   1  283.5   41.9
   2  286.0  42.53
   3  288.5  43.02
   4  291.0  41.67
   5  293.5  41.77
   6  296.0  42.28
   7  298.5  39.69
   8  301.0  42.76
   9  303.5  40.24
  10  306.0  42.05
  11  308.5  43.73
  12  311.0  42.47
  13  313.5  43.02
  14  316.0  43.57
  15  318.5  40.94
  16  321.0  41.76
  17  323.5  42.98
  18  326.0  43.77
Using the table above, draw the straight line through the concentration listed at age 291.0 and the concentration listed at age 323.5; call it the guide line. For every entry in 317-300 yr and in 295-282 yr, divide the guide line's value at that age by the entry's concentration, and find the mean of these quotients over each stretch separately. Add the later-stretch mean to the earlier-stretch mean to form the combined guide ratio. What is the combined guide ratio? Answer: 1.98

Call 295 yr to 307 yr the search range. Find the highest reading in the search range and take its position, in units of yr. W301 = 301.0 yr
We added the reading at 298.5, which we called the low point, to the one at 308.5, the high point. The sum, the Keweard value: 83.4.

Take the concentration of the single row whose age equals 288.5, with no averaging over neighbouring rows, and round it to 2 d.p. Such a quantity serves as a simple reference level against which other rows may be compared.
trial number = 43.02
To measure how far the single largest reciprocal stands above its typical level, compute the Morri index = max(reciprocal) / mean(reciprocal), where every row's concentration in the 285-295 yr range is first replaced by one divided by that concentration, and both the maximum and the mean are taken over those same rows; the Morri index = 1.014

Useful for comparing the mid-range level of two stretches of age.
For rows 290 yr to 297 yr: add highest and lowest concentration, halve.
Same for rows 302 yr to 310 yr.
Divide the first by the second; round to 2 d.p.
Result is 1.00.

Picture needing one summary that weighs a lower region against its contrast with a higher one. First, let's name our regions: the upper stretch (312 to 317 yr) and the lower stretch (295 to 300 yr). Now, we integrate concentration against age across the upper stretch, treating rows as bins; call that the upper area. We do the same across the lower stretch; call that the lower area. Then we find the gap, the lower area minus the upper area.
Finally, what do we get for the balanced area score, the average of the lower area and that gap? 97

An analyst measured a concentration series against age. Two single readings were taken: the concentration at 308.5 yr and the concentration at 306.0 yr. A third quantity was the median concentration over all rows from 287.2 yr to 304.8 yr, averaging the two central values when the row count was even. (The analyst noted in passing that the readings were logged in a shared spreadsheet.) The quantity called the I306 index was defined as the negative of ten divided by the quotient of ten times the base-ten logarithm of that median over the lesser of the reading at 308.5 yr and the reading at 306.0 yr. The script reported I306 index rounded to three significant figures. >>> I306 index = -25.9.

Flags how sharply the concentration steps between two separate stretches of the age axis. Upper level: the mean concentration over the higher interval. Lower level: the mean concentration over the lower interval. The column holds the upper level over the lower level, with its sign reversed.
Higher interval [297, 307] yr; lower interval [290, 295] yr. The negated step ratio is -0.99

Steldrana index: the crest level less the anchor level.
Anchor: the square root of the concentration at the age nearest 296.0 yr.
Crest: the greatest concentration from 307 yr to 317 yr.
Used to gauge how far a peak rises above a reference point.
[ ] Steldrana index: 37.2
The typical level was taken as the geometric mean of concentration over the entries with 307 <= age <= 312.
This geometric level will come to 43.1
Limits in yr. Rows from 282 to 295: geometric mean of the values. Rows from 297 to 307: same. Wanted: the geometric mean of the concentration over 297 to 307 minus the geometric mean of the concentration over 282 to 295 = -1.0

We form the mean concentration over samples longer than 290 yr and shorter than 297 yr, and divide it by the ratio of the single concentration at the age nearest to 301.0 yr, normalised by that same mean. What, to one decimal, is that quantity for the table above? 41.1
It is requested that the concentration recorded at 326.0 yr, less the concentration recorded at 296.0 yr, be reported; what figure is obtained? 1.5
